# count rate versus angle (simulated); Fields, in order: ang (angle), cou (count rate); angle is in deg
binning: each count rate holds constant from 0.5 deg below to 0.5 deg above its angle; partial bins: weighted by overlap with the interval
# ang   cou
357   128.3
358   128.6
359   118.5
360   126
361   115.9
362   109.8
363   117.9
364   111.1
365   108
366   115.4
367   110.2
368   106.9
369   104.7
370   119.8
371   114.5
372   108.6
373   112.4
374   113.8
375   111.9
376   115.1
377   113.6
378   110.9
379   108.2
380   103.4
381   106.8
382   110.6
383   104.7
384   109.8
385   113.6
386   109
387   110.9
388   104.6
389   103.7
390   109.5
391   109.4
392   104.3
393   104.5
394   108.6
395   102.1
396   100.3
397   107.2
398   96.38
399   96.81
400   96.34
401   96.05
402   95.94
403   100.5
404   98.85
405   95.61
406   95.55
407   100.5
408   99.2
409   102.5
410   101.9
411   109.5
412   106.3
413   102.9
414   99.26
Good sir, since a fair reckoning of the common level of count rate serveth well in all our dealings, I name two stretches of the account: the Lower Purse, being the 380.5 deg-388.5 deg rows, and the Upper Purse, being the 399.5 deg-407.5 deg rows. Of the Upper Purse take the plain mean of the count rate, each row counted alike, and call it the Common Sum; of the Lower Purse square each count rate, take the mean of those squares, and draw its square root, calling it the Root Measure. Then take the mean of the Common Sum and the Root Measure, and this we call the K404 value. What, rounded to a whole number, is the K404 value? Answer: 103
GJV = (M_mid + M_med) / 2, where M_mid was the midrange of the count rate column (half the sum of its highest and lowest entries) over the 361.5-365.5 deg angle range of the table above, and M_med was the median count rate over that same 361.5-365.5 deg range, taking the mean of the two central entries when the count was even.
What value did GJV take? 112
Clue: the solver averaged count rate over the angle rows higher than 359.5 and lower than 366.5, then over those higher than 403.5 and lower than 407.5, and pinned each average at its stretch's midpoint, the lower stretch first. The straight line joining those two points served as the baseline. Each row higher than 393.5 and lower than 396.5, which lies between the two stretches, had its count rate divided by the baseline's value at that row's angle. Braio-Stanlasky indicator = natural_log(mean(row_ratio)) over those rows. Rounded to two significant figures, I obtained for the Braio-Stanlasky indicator 0.017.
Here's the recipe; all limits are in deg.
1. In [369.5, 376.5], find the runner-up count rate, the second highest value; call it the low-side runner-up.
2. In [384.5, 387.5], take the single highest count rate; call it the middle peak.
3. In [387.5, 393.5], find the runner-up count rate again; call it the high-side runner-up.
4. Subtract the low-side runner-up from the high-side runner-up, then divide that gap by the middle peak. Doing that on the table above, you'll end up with -0.05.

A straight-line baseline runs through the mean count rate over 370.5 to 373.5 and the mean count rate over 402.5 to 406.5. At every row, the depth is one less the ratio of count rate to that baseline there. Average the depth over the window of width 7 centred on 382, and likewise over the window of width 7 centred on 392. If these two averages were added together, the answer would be -0.035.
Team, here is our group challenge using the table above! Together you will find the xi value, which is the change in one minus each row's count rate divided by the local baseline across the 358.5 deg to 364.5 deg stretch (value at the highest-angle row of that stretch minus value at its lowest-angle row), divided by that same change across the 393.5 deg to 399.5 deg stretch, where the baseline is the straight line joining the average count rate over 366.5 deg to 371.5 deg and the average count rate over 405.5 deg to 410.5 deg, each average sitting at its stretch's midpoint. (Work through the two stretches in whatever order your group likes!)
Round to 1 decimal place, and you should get 0.5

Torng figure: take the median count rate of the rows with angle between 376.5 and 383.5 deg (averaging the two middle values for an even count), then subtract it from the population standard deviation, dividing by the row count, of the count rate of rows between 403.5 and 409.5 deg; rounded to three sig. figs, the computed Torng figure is -106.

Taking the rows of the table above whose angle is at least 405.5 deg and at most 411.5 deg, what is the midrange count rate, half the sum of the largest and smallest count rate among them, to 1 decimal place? 102.5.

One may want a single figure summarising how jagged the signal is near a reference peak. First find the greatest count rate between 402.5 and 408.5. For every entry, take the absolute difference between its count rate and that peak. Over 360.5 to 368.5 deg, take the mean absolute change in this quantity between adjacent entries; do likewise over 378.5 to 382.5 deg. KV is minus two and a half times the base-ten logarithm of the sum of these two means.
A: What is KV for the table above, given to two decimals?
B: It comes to -2.47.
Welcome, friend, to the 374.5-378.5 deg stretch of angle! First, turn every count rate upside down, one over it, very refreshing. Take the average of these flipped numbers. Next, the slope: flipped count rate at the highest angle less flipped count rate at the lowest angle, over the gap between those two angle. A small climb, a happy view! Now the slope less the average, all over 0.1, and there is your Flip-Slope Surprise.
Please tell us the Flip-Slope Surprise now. -0.088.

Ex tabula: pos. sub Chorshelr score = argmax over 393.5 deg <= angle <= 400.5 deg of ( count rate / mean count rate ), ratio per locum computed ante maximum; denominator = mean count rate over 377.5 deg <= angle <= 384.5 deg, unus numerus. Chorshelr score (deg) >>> 394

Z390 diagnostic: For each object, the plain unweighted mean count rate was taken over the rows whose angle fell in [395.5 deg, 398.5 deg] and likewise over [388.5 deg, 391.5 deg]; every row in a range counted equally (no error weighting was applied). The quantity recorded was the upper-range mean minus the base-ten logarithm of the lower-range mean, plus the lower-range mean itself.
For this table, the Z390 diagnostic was 207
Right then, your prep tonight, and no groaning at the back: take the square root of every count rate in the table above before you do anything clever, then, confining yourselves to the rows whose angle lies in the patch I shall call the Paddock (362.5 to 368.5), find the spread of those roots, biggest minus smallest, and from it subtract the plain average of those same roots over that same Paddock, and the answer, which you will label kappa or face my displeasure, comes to -10.0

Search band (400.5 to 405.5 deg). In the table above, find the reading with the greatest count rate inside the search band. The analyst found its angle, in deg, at 403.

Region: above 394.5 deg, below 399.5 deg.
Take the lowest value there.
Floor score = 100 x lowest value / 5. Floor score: 1928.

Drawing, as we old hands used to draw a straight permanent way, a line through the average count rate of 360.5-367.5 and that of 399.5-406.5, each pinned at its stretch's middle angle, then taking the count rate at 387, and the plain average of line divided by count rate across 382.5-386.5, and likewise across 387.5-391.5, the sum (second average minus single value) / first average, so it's -115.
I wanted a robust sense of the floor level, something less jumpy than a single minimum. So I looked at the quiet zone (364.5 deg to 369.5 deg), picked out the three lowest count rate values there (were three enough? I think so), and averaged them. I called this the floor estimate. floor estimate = 107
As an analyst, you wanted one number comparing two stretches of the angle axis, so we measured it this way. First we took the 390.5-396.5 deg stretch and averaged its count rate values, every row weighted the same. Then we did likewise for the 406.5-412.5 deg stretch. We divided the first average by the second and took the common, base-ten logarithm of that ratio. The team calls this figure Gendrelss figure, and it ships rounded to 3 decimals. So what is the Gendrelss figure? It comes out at 0.006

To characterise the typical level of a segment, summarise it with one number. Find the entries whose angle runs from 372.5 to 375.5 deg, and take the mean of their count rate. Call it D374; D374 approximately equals 113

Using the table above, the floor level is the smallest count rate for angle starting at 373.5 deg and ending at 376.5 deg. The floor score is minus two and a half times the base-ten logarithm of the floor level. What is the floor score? -5.12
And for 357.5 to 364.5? -5.10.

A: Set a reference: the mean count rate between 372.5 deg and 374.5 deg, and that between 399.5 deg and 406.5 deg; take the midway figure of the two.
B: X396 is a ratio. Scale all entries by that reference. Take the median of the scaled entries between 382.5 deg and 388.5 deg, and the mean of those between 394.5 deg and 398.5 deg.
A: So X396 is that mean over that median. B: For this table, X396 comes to 0.93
